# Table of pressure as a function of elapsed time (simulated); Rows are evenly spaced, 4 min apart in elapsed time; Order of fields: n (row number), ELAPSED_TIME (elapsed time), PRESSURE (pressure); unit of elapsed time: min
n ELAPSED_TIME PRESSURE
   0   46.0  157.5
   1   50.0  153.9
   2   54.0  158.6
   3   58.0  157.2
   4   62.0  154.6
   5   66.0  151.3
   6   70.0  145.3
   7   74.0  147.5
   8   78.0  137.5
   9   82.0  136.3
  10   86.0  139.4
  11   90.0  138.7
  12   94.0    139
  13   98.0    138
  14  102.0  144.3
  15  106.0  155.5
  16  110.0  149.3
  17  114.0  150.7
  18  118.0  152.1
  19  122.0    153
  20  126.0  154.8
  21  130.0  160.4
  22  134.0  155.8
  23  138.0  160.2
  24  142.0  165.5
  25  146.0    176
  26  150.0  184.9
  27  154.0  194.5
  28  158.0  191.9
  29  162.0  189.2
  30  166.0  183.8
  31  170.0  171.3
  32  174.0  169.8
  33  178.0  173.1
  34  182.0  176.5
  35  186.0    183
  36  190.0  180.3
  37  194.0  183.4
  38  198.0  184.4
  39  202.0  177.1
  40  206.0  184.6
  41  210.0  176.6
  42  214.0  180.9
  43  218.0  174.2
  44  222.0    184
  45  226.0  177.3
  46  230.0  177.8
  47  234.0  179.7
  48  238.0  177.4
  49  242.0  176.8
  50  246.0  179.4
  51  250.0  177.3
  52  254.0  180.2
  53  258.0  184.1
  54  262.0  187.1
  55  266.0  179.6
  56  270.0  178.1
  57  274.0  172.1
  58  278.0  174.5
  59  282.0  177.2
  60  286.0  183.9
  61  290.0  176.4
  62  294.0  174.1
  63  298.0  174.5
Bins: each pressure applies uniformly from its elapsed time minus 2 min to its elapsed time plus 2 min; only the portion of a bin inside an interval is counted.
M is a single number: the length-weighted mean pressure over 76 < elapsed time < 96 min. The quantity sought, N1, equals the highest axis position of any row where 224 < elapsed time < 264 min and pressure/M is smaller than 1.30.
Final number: 250.0 min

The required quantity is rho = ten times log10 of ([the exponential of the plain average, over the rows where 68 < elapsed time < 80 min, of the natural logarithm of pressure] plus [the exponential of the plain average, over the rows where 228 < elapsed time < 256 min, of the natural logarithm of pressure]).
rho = 25.07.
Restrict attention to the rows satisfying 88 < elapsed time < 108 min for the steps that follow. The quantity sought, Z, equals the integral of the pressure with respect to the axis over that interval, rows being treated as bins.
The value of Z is 2862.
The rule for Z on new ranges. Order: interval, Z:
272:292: 3536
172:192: 3531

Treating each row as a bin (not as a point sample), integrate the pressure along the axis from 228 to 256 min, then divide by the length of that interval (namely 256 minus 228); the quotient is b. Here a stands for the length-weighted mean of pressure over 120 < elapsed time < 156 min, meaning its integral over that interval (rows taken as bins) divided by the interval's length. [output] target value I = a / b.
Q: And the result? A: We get 0.94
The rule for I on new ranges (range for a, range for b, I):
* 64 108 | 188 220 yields 0.79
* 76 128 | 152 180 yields 0.80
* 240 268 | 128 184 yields 1.03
